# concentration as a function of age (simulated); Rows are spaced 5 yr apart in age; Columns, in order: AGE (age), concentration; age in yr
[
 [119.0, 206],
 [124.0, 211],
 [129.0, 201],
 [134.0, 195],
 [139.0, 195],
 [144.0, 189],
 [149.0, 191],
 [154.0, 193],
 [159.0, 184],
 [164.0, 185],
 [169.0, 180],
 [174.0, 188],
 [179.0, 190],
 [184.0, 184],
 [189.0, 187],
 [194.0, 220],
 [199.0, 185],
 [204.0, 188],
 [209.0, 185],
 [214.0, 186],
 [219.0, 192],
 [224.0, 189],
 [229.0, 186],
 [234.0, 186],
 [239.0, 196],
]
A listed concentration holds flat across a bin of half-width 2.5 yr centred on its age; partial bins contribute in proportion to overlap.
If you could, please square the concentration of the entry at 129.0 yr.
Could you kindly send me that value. 40401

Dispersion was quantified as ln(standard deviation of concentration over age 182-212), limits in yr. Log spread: 2.6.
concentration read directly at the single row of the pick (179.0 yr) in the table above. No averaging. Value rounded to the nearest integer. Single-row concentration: 190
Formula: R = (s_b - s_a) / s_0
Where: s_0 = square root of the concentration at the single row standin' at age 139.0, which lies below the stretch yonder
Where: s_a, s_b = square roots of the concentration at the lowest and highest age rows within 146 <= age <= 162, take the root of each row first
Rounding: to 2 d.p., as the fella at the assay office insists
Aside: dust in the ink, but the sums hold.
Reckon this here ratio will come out -0.02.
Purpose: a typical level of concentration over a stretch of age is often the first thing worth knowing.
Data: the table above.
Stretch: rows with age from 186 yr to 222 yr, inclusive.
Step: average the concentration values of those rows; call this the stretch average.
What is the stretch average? 192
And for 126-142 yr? 197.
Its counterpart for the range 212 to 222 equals 189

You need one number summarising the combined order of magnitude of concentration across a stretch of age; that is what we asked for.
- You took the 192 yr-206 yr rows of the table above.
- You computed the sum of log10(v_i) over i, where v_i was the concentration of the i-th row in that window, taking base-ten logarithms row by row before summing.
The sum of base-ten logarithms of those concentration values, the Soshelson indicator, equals 6.88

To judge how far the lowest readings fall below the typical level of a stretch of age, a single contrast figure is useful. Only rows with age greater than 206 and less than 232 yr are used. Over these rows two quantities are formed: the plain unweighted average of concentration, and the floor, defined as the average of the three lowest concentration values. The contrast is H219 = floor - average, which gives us -1.9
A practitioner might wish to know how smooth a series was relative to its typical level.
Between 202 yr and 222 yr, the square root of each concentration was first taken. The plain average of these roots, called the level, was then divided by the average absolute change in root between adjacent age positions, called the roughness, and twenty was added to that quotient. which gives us 133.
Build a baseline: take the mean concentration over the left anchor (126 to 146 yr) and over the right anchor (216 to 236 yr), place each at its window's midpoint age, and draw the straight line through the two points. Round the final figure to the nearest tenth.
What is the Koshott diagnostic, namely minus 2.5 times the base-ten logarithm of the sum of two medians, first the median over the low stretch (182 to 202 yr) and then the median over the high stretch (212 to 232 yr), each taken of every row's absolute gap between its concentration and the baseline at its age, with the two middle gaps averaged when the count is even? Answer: -2.4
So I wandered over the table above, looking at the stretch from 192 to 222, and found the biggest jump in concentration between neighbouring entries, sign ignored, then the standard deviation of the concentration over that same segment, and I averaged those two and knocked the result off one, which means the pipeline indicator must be -23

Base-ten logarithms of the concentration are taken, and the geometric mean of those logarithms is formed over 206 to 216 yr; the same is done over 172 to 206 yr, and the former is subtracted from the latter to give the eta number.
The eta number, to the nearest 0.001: 0.013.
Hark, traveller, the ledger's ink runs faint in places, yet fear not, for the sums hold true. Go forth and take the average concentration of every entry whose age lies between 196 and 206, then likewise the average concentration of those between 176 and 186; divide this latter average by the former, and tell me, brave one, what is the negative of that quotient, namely -1.00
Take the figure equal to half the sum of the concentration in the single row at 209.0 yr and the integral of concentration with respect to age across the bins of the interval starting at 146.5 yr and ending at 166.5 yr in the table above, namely 1975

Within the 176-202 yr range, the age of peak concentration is 194.0 yr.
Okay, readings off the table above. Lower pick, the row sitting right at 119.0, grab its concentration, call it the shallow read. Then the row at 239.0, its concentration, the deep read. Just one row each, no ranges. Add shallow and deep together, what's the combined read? 402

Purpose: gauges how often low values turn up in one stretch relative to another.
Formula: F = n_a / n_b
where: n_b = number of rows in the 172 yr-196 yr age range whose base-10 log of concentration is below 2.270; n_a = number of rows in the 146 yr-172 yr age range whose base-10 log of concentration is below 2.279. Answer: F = 3.0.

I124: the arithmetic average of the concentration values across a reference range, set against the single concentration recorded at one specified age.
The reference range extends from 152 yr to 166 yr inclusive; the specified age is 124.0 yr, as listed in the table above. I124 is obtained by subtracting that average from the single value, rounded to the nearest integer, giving 24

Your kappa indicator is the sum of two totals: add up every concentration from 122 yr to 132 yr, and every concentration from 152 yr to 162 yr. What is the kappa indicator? 789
